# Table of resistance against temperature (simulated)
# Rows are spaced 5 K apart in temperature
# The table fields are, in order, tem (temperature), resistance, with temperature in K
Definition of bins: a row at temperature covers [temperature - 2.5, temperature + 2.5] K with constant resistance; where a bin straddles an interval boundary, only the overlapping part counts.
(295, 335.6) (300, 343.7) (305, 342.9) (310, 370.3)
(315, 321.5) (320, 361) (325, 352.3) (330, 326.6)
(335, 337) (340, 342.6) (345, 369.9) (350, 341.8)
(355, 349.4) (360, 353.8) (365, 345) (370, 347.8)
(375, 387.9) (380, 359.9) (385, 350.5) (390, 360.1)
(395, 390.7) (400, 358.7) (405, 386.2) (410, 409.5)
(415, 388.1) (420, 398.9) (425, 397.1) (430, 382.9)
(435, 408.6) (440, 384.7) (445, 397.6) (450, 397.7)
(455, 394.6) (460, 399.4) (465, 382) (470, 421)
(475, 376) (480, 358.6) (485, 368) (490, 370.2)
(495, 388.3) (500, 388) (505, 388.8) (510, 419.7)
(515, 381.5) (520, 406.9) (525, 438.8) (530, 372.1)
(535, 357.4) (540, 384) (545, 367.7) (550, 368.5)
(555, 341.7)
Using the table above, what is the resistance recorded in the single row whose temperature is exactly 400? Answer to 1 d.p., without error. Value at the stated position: 358.7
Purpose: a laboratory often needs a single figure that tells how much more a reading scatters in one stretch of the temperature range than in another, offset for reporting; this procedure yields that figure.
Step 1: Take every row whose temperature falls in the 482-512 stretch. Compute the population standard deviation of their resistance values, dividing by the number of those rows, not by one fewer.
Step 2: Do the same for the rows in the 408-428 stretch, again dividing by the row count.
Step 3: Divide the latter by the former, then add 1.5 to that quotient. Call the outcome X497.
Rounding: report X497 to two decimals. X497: 1.95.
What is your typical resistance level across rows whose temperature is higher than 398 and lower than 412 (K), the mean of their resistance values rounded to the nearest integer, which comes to 385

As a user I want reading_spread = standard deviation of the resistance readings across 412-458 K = 8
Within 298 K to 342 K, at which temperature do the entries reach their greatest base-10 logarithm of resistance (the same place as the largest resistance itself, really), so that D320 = 310 K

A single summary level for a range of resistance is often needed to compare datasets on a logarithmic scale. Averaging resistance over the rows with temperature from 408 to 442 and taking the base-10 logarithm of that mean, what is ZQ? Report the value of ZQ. 2.60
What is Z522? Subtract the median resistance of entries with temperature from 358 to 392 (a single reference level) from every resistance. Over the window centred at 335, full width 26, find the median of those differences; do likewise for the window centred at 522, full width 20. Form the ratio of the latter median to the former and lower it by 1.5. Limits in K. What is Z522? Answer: -5.1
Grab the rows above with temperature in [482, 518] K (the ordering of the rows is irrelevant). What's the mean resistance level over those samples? 386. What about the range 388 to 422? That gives 385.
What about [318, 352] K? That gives 347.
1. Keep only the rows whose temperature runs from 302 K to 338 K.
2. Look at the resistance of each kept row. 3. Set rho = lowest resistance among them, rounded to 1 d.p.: 321.5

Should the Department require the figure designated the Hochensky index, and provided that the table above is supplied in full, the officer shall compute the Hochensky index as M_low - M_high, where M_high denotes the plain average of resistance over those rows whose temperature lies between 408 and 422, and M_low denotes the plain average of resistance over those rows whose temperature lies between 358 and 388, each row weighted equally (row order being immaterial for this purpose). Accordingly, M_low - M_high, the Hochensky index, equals -41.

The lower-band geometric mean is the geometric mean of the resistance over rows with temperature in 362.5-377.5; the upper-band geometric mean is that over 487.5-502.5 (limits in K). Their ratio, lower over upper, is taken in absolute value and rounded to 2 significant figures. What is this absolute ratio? 0.94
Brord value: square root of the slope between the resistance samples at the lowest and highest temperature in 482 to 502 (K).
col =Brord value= 1.2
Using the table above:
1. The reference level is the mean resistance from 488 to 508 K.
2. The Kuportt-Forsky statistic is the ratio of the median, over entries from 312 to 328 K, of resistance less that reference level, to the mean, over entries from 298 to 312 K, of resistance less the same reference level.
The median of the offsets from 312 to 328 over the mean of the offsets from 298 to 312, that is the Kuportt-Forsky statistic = 1.0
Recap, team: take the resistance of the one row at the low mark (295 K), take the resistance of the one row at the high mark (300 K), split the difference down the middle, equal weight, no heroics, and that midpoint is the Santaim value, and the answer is 340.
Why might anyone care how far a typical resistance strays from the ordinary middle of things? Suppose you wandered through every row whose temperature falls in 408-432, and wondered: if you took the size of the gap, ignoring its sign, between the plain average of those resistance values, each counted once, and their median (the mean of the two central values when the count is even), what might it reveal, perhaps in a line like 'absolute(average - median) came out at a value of 1.8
